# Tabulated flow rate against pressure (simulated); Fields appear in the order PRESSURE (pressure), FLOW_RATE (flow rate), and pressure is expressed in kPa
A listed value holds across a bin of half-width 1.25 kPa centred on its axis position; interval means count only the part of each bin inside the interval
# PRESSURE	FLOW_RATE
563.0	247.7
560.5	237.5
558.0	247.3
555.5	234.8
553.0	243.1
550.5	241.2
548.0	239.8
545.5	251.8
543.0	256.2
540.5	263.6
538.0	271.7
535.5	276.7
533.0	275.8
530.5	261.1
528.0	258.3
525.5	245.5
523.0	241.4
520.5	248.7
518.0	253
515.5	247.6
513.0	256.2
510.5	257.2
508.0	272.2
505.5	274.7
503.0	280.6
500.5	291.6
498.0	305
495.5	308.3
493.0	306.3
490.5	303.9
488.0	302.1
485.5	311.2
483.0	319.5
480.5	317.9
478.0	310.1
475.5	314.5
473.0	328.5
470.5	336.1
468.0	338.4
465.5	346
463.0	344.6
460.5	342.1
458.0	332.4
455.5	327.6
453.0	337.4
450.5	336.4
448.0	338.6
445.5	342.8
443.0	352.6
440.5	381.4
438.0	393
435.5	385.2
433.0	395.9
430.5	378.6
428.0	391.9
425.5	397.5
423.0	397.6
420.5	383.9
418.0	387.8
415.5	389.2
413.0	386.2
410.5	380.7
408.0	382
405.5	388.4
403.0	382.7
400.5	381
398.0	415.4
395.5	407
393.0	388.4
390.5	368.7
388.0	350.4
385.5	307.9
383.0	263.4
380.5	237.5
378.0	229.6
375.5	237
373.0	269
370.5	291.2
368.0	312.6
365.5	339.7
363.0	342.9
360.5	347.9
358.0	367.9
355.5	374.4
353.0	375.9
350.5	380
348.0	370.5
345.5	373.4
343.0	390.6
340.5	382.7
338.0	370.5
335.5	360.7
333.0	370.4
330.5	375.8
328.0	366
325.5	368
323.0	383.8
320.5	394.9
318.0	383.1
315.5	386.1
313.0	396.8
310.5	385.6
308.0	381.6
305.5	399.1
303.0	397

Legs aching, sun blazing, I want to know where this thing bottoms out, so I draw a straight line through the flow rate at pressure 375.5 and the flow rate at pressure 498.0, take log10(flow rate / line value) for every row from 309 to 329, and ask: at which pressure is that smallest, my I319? 328.0 kPa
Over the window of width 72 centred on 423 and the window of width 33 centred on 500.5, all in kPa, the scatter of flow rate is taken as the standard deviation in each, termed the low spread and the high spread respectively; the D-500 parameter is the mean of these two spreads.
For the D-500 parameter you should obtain 23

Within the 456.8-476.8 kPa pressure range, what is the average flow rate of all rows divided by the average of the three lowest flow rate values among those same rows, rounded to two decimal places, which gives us 1.03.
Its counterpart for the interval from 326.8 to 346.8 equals 1.02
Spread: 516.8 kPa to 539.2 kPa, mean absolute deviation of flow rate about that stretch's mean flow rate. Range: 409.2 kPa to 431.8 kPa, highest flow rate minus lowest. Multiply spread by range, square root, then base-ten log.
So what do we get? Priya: 1.16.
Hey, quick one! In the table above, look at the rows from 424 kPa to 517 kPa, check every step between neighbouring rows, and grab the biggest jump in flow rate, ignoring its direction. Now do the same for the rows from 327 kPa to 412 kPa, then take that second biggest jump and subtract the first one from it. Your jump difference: 16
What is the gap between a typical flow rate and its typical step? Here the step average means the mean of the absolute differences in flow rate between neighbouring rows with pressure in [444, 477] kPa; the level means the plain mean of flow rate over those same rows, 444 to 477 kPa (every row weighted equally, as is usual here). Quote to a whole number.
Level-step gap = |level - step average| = 330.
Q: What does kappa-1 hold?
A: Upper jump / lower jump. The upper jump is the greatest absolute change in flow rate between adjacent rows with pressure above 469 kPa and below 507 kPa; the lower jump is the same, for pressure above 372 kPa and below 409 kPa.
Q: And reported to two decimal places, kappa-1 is 0.31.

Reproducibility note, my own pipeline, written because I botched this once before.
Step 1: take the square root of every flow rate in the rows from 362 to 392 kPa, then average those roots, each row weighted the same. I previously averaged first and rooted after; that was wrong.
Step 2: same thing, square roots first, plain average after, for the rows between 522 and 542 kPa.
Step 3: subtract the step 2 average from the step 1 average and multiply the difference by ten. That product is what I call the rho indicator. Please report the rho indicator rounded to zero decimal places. 10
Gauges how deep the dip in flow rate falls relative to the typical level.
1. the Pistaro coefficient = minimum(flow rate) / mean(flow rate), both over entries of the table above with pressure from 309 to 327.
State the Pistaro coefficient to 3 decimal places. 0.955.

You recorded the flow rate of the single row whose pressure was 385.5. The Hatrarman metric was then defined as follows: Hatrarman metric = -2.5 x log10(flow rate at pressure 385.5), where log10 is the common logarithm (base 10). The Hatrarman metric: -6.22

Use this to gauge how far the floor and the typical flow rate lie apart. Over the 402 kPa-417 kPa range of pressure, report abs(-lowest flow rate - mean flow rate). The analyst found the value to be 766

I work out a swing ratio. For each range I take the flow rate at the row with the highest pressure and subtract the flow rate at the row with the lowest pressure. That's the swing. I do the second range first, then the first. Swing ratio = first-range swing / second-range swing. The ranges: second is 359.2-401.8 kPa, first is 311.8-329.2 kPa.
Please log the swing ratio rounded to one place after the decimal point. -0.9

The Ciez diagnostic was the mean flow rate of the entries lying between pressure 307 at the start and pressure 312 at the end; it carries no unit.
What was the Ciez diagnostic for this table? 384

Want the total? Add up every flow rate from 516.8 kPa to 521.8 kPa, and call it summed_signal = 502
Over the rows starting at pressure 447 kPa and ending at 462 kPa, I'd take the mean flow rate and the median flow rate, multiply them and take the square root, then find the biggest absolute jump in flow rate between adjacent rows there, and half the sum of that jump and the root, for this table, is 173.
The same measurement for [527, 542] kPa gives 141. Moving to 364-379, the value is 156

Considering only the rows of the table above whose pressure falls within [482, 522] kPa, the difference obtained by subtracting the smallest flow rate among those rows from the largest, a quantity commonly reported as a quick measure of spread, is 72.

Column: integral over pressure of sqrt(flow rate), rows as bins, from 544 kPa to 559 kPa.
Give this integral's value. 234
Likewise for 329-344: 290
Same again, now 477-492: 264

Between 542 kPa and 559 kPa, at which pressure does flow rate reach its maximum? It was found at 543.0 kPa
